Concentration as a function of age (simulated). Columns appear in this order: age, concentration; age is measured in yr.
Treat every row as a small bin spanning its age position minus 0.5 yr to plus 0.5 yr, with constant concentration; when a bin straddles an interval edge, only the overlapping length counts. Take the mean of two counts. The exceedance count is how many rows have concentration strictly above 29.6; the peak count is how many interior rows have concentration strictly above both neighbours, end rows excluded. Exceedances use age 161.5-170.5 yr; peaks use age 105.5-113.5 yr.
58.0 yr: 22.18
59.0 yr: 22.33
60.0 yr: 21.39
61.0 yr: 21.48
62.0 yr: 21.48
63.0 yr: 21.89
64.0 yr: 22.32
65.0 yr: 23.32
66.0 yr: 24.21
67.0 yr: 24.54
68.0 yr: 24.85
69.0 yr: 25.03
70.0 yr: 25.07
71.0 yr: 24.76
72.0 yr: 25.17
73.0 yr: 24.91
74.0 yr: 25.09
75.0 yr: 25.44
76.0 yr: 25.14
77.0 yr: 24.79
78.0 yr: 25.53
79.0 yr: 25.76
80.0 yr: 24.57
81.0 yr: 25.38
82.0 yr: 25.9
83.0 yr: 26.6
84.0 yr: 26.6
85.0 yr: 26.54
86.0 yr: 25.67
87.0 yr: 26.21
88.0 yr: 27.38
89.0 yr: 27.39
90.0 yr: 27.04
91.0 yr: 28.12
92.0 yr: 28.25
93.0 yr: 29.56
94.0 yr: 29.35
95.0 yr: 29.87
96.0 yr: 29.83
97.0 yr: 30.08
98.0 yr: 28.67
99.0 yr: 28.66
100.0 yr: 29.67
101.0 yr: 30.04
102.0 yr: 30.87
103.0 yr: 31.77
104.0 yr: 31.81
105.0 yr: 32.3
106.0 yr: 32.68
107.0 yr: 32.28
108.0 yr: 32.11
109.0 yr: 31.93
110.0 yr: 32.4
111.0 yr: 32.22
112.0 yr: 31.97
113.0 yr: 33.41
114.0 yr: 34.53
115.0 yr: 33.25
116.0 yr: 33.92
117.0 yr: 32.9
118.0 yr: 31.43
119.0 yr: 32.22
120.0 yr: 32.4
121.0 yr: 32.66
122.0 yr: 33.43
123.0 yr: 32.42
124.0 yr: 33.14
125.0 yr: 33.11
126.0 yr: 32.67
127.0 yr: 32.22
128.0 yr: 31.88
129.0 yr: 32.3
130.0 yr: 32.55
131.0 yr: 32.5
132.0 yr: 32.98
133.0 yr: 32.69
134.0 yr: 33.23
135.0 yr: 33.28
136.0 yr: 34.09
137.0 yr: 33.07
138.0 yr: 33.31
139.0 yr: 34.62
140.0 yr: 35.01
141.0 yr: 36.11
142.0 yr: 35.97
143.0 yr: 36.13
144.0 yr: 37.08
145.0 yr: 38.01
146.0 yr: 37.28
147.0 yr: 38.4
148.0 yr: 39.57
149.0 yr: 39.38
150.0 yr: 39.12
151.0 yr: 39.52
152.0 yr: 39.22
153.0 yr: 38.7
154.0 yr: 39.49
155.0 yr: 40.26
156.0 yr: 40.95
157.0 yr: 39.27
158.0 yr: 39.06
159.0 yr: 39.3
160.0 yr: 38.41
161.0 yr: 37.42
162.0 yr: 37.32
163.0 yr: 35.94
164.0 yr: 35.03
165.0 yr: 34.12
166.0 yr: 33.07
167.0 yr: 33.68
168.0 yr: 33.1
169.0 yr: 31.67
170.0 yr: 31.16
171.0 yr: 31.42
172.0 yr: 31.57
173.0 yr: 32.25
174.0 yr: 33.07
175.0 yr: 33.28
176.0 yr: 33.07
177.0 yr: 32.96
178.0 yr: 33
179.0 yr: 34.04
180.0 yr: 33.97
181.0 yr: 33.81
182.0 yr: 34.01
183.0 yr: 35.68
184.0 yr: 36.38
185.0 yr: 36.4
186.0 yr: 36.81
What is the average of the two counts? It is 5.0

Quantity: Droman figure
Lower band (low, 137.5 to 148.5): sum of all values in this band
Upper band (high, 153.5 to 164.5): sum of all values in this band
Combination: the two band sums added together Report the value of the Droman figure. 824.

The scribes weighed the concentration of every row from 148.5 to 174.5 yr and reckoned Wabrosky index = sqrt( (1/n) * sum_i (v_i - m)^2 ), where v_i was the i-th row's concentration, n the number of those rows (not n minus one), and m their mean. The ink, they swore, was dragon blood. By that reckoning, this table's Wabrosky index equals 3.3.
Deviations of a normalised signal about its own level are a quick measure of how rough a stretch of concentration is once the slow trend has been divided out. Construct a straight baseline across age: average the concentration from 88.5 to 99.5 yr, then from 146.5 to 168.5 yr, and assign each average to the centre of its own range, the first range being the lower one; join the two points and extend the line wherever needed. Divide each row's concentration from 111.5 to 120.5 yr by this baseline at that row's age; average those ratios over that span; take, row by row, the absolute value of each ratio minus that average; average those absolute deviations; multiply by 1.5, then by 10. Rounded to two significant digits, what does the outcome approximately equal 0.46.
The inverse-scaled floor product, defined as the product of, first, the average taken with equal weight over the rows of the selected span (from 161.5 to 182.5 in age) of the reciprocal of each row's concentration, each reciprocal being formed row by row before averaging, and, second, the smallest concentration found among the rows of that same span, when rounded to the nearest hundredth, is 0.93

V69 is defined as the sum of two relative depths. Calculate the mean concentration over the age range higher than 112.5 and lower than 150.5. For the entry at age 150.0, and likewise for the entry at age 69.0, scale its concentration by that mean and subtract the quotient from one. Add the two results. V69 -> 0.128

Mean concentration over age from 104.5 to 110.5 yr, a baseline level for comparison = 32.3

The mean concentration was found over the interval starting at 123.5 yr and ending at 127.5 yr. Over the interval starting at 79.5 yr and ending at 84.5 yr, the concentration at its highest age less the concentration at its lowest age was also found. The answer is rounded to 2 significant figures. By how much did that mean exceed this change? 31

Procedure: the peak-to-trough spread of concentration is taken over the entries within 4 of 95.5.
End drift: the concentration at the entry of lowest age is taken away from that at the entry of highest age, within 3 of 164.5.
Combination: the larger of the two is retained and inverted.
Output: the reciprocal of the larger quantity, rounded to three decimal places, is 0.546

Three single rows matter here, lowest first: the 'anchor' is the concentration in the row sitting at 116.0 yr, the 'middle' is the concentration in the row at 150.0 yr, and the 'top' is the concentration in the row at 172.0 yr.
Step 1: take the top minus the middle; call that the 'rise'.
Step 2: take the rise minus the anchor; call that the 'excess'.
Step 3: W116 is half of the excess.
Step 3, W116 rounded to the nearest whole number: -21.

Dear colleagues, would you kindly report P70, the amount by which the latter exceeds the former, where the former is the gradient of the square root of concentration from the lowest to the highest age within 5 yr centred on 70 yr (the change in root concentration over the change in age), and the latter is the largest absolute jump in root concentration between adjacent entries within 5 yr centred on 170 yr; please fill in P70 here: 0.12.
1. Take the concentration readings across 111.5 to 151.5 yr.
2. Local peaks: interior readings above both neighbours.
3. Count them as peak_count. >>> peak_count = 10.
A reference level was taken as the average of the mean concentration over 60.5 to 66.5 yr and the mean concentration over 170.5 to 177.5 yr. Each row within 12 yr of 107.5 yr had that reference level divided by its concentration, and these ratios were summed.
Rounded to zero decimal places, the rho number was 21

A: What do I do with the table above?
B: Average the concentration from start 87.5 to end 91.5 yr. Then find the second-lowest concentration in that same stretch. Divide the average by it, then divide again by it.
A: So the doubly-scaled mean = 0.037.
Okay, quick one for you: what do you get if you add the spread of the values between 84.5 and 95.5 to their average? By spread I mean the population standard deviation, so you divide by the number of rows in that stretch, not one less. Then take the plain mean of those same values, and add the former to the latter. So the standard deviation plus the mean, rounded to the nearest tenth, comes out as 29.1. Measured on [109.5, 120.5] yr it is 33.7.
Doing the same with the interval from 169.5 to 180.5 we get 33.6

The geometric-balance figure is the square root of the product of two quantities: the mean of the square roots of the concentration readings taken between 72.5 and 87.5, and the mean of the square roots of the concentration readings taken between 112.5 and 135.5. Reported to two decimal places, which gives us 5.38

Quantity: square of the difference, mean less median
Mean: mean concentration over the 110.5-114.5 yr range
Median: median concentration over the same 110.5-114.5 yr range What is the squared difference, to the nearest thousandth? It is 0.047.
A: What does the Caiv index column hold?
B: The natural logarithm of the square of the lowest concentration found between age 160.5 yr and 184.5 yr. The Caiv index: 6.88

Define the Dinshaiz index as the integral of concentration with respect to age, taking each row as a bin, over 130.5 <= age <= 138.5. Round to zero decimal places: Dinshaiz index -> 265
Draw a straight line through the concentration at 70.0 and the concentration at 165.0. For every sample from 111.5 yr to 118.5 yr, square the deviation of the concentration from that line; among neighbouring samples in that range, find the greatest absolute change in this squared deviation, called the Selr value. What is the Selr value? 13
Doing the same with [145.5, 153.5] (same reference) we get 14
